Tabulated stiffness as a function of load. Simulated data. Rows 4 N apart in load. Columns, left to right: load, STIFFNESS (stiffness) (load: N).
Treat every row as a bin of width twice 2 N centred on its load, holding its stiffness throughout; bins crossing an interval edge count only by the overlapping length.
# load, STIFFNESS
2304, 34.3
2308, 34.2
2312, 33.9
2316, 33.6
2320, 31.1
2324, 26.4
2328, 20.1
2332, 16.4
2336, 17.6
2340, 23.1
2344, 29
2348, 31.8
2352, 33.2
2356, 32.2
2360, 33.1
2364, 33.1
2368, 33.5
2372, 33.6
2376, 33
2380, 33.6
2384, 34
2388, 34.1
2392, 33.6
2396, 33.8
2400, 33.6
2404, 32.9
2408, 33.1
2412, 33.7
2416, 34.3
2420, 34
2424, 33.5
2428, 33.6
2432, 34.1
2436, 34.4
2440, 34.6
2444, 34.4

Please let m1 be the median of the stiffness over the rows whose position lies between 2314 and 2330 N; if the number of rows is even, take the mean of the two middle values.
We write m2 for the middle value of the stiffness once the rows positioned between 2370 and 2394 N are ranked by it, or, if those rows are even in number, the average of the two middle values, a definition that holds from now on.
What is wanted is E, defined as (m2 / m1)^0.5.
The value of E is 1.081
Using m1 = 28.75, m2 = 33.60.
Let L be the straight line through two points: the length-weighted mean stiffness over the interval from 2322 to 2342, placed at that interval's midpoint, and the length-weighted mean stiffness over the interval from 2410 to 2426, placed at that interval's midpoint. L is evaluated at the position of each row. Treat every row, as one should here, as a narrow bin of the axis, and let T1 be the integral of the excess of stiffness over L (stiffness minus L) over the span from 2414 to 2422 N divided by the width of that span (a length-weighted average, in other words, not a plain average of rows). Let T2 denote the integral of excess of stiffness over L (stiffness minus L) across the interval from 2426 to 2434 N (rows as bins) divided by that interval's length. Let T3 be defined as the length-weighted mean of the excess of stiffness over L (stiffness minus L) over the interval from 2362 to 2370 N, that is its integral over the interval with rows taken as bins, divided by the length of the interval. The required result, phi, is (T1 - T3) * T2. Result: 13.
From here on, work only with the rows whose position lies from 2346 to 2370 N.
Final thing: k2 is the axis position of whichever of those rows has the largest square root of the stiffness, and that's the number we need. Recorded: 2368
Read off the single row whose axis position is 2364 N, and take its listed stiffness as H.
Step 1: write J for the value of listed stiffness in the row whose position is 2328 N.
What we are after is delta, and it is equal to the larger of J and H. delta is 33.1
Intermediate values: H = 33.1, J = 20.1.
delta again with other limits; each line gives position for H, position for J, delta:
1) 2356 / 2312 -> 33.9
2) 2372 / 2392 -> 33.6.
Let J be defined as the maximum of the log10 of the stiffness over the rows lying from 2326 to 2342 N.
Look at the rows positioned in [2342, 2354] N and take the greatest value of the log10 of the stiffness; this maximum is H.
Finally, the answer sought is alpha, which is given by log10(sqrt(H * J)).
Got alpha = 0.158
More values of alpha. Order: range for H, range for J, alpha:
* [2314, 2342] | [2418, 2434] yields 0.185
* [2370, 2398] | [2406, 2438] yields 0.186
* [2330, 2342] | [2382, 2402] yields 0.160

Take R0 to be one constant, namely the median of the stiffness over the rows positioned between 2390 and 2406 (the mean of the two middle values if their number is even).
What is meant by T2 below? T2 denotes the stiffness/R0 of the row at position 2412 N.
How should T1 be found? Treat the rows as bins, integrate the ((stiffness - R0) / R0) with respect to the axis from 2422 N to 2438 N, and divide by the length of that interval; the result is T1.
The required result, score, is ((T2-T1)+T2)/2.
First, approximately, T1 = 0.009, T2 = 1.00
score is 1.00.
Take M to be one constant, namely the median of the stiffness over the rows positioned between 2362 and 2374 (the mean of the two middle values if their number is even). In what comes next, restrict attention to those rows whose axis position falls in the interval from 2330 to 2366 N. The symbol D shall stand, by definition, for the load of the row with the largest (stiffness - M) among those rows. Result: 2352 N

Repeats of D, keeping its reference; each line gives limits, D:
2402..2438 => 2436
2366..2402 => 2388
